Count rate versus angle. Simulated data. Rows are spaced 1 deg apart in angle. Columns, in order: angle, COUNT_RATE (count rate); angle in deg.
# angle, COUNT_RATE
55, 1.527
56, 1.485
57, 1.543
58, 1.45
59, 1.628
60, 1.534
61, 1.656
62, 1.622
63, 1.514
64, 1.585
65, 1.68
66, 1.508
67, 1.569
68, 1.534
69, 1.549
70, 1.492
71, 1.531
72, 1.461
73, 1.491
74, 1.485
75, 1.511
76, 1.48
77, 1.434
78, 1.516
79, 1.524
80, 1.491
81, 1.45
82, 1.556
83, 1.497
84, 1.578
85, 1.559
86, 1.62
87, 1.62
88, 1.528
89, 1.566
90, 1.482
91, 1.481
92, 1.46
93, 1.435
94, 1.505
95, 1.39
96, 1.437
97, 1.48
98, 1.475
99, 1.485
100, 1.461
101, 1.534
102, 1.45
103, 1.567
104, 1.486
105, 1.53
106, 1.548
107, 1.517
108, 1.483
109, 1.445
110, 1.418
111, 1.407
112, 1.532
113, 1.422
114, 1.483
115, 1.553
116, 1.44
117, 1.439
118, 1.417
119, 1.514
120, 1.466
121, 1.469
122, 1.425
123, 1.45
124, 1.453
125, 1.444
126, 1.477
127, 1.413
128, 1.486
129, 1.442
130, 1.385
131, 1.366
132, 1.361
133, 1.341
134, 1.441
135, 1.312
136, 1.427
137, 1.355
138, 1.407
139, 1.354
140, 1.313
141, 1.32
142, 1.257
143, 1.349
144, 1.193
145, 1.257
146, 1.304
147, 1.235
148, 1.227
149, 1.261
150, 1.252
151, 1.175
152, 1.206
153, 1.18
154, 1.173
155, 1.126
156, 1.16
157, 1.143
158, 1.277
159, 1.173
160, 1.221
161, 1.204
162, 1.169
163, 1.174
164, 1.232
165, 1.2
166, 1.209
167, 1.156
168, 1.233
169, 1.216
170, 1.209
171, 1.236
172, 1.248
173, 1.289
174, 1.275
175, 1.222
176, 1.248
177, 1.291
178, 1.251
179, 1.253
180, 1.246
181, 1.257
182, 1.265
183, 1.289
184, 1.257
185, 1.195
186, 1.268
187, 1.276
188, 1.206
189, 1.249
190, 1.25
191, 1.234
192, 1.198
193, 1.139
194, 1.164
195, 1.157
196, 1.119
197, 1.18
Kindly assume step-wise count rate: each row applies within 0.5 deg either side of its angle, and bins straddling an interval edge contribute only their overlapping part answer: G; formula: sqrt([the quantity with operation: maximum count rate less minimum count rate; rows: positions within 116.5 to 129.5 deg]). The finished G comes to 0.32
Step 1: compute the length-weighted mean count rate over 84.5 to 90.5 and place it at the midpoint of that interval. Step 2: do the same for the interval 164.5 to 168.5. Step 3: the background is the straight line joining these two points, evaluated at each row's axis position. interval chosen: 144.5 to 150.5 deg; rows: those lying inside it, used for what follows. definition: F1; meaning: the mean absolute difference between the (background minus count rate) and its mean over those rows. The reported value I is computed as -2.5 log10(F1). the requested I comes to 4.24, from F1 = 0.020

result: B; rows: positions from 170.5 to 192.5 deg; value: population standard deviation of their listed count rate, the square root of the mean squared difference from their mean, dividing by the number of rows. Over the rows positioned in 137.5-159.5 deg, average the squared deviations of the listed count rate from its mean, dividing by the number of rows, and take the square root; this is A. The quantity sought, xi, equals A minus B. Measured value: 0.047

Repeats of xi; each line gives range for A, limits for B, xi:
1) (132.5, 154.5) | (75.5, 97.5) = 0.020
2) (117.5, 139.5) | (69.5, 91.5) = 0.003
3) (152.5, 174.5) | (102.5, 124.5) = -0.005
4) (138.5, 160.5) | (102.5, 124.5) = 0.017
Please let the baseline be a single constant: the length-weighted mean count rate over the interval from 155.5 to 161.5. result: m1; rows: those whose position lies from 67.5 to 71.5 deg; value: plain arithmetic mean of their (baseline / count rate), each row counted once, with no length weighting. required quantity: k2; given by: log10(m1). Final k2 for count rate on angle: -0.106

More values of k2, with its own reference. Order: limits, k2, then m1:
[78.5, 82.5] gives -0.099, 0.80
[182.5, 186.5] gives -0.019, 0.96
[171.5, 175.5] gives -0.022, 0.95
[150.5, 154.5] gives 0.005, 1.01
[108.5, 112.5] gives -0.083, 0.83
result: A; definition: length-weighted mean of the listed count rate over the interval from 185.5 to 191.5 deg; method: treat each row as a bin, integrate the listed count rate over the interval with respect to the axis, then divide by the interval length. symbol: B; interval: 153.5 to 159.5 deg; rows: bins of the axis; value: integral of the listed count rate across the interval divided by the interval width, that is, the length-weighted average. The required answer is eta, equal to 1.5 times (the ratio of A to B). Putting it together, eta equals 1.6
